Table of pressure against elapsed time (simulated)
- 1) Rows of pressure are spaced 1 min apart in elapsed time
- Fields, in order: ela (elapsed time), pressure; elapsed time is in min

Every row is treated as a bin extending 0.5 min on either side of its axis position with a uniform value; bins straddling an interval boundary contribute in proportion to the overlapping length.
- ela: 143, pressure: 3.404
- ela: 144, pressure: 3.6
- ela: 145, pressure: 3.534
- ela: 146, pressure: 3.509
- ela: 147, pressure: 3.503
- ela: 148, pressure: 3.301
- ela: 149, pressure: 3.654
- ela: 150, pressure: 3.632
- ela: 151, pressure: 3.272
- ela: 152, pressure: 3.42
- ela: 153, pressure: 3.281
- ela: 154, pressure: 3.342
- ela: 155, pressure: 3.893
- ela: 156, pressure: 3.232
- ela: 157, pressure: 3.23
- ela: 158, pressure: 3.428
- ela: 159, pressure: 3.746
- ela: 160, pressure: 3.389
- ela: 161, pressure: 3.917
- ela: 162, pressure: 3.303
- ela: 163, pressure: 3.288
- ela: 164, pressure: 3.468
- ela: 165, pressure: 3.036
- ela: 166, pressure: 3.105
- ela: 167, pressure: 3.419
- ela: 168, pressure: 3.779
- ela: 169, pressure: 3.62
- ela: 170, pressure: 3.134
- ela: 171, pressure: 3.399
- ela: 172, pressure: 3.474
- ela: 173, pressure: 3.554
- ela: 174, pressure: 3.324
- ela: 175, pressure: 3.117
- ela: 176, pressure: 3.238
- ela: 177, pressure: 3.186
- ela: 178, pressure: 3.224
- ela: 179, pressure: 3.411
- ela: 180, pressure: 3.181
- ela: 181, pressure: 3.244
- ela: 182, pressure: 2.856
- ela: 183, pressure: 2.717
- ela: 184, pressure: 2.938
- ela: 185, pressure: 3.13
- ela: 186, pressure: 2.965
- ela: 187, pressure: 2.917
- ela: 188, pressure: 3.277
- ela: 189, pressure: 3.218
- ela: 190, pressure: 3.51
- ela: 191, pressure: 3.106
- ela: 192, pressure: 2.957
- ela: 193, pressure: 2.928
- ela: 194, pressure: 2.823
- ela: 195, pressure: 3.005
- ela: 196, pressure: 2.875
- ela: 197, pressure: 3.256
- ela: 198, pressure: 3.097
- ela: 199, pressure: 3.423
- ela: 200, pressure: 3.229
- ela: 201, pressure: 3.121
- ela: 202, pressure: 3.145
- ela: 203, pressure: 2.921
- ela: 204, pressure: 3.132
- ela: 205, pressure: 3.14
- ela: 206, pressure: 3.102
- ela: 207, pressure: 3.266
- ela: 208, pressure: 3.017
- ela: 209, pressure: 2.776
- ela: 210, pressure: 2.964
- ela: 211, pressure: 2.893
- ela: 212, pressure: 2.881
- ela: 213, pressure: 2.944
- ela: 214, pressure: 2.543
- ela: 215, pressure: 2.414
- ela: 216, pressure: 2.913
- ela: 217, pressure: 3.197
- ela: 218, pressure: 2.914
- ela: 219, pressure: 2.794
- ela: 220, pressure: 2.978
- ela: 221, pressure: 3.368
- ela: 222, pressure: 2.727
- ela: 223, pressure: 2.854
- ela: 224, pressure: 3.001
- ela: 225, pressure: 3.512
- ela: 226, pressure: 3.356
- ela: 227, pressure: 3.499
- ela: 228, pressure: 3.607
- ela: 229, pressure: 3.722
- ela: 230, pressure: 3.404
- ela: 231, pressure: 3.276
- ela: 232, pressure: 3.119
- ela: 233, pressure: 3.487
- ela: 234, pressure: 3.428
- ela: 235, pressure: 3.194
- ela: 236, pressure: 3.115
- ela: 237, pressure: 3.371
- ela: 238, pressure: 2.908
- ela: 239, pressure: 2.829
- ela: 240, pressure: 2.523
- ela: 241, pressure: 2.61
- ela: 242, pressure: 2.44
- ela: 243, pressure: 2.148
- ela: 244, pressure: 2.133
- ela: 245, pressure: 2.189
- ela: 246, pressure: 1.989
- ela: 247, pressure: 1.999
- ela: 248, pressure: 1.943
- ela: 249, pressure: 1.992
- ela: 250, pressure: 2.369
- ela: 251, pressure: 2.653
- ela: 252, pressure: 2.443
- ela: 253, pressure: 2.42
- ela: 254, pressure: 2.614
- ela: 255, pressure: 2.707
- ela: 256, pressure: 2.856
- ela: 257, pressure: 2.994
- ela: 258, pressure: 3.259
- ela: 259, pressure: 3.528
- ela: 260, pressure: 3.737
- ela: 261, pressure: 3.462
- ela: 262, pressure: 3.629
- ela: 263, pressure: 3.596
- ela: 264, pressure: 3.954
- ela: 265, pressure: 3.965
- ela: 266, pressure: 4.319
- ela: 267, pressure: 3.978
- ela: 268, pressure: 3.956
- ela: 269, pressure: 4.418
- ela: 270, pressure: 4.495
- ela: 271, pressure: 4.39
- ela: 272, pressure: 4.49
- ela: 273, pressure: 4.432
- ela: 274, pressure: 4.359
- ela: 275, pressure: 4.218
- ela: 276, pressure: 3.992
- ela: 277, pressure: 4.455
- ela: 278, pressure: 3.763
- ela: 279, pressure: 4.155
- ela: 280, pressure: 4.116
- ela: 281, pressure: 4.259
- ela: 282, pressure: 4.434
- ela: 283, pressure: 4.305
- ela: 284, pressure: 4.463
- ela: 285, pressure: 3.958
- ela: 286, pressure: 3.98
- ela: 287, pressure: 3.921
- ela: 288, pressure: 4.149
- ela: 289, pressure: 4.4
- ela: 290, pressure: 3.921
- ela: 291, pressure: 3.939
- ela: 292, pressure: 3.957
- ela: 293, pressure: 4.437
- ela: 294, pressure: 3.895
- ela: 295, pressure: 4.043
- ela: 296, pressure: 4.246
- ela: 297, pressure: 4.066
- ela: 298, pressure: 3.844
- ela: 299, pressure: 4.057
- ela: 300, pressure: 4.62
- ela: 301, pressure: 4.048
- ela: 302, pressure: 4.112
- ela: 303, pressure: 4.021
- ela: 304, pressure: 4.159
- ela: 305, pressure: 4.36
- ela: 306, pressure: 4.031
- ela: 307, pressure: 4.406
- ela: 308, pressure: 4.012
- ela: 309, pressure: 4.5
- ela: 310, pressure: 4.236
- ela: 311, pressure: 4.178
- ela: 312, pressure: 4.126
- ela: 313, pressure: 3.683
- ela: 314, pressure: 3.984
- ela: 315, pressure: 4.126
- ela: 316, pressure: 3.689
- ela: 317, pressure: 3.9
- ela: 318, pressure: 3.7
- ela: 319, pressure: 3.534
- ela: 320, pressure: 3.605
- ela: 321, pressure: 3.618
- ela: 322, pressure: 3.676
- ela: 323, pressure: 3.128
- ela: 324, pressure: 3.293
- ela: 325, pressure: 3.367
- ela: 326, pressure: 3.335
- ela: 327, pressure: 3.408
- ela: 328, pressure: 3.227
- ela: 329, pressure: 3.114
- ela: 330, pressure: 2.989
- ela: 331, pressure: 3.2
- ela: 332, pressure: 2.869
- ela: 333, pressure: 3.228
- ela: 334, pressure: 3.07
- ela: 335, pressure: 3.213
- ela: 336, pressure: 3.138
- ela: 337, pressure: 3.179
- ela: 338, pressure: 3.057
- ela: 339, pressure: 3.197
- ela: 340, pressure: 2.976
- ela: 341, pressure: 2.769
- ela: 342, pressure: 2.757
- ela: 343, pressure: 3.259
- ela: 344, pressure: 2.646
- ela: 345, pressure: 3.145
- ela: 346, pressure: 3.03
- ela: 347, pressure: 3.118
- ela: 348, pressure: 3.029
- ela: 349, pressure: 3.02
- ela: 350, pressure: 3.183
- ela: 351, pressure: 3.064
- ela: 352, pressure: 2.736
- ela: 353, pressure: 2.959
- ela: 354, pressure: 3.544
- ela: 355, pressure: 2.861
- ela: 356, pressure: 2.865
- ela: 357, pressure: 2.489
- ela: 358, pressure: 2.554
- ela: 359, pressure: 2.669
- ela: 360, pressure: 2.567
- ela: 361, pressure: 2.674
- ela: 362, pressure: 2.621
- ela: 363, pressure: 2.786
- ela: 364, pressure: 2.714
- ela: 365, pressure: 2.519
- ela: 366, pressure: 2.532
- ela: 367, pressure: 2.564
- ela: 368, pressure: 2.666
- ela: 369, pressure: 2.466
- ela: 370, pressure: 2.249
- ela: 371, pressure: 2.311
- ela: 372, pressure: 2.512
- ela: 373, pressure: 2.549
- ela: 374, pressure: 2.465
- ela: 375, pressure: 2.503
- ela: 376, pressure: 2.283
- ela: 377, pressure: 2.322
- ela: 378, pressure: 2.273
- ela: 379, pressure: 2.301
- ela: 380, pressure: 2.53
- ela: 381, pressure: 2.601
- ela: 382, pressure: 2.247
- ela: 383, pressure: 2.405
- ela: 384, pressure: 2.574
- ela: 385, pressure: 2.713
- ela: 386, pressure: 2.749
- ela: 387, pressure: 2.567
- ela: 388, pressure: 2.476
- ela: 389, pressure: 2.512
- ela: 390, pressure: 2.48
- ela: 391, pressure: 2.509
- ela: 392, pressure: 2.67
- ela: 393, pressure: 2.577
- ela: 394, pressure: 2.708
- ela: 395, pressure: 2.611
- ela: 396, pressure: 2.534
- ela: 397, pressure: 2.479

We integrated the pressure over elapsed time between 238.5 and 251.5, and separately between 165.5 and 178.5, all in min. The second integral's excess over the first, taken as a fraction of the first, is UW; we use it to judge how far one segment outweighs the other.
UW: 0.5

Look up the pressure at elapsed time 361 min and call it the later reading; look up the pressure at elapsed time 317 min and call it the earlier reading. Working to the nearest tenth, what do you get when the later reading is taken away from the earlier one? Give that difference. 1.2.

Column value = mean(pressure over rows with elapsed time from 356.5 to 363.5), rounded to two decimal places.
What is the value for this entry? 2.62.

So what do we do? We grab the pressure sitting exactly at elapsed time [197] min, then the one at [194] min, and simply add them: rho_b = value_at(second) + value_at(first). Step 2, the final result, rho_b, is 6.1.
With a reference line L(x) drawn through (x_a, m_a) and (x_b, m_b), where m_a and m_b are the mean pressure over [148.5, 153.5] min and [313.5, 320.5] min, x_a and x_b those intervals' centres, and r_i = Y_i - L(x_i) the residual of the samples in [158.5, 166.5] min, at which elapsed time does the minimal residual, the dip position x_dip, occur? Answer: 165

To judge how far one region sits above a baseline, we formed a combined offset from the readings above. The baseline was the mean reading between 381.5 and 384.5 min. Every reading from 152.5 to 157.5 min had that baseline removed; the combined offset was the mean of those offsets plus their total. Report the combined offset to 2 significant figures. 5.9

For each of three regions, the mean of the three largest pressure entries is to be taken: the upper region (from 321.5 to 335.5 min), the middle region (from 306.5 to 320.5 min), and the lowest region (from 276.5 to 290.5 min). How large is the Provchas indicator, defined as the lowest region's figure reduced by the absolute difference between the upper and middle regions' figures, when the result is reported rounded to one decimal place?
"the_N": 3.6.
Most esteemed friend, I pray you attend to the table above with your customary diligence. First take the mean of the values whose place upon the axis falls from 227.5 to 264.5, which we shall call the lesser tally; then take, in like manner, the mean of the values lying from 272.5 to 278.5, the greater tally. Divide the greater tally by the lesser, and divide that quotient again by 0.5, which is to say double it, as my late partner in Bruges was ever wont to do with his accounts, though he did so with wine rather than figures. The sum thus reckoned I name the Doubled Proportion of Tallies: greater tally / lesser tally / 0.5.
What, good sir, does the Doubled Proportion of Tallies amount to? 2.89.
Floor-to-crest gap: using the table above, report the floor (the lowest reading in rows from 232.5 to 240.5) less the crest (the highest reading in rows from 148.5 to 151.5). -1.1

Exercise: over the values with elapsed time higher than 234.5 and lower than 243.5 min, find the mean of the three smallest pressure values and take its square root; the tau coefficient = 1.5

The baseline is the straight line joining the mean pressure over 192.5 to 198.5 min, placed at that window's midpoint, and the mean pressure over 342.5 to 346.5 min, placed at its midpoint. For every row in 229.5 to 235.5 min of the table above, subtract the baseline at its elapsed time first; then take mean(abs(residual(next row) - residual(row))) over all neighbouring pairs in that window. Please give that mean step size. 0.19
